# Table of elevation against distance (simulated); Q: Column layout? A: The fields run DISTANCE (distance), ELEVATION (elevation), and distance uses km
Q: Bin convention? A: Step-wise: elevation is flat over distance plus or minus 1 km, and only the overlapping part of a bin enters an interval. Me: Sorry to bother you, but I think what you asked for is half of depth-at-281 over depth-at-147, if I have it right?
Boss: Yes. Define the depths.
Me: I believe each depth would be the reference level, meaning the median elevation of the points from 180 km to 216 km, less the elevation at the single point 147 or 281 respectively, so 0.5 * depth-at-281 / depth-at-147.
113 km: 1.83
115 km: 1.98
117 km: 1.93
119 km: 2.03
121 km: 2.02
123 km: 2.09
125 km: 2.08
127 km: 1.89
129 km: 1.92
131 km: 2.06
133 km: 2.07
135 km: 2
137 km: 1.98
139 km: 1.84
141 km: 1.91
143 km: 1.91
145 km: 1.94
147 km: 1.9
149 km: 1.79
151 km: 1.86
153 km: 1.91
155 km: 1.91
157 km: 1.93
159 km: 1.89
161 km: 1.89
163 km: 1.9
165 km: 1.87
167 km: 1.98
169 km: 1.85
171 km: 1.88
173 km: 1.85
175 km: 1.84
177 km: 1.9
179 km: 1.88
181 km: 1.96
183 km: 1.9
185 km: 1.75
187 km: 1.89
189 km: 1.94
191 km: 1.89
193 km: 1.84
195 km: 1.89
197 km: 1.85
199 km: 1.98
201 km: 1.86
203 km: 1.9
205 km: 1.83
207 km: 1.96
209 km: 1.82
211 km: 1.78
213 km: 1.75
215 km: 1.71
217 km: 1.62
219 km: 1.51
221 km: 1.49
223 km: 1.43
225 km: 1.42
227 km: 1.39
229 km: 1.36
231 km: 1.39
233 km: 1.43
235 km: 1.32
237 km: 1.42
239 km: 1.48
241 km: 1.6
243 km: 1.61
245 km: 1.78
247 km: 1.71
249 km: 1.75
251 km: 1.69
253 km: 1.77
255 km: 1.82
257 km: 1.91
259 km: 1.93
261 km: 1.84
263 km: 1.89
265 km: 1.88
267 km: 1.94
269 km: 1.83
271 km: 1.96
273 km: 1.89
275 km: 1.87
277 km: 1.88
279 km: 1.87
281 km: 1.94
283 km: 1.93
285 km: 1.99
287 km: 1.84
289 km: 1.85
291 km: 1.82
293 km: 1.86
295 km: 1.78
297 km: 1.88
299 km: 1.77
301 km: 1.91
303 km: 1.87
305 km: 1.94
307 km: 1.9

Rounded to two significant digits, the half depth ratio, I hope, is 1.3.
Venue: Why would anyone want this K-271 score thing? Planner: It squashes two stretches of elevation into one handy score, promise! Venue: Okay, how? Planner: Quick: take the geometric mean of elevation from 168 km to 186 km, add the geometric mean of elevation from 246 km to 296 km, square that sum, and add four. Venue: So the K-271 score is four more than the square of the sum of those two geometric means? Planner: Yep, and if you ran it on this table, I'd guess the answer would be 17.9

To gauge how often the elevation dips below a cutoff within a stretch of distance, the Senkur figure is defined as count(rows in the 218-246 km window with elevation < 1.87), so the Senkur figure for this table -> 14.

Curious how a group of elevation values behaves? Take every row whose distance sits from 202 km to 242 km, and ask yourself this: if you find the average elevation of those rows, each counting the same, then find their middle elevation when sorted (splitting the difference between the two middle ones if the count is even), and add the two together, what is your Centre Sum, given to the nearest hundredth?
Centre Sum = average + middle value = 3.08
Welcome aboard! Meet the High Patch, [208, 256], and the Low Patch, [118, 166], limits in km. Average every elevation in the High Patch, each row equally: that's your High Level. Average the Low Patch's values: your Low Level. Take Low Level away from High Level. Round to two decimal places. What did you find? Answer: -0.36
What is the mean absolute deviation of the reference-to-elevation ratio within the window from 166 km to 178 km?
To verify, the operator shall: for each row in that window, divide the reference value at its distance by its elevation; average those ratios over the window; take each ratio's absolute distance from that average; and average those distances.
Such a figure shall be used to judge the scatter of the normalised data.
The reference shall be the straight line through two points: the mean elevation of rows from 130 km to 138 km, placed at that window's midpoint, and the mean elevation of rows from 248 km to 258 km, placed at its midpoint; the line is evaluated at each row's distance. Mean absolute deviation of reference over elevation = 0.020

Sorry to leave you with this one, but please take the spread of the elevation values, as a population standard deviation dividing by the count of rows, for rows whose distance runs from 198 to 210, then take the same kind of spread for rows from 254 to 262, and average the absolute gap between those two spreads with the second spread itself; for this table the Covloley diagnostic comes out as 0.031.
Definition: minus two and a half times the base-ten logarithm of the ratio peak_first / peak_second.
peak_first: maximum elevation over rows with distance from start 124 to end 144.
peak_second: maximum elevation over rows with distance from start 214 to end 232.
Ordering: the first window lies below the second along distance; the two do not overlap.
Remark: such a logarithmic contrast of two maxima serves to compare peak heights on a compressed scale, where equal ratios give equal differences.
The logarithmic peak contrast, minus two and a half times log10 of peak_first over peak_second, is -0.213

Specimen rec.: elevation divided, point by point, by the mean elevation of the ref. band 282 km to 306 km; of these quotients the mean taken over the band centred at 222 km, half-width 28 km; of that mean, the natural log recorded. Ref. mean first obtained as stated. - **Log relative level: -0.129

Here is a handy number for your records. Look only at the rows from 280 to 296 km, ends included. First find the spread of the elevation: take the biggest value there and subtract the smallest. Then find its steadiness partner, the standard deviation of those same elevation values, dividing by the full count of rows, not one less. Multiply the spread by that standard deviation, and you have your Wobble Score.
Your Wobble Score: 0.014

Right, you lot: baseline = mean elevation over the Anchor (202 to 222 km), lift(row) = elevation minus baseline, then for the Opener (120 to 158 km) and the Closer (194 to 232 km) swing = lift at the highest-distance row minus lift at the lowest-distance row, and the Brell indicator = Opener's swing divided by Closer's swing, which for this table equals 0.18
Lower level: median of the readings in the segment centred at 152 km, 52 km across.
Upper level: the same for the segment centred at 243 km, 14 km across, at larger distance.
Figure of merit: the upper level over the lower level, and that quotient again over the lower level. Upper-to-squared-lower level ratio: 0.446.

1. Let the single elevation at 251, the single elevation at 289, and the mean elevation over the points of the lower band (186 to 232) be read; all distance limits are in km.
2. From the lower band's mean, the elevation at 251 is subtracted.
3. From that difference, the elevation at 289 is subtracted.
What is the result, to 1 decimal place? -1.8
